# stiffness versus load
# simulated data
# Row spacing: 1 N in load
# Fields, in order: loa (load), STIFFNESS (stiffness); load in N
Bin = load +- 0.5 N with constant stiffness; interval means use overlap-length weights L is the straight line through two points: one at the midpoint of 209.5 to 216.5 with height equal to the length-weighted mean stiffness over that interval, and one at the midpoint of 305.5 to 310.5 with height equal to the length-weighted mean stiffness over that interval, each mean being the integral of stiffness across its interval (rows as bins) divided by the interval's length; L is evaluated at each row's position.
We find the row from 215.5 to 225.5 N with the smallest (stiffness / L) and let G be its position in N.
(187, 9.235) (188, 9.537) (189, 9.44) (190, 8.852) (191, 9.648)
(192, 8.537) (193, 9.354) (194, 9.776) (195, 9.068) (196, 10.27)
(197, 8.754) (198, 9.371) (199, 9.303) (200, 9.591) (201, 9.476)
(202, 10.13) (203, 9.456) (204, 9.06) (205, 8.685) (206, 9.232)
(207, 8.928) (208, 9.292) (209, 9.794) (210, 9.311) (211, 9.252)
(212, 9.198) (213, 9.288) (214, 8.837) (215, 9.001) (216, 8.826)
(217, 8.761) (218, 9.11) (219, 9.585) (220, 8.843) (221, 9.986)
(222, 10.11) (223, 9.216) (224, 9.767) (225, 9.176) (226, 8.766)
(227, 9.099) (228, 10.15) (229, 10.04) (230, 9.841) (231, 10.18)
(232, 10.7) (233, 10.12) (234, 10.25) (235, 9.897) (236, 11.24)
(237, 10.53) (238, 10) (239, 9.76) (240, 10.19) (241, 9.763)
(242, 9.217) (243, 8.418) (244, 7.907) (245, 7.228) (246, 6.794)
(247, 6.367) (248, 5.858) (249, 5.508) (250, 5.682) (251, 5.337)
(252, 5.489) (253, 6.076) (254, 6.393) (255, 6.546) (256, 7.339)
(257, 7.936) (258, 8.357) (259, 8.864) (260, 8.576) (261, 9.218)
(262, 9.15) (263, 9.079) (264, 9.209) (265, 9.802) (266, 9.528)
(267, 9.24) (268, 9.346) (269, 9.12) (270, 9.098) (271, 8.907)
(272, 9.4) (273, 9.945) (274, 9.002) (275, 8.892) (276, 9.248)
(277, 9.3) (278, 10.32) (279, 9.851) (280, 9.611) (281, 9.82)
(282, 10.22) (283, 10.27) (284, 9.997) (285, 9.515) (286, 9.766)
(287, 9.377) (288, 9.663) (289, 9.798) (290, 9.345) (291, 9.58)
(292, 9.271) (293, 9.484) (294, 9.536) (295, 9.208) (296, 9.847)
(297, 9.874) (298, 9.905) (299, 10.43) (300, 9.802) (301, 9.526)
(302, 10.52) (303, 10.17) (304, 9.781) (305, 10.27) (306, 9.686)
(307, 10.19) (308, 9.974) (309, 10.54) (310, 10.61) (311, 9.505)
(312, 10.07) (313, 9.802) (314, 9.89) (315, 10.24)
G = 217 N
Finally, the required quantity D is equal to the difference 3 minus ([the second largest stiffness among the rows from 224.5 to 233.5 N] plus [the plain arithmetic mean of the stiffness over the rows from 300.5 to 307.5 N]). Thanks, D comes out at -17.2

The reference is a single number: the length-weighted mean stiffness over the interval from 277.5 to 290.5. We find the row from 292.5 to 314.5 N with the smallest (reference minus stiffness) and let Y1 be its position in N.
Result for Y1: 310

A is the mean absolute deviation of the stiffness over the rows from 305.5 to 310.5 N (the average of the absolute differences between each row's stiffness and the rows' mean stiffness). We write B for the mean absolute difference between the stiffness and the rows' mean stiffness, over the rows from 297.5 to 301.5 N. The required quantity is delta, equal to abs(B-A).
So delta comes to 0.04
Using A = 0.30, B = 0.26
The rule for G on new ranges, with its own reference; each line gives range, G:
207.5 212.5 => 212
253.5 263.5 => 254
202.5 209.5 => 205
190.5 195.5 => 192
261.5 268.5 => 263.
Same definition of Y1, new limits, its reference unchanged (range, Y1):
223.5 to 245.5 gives 236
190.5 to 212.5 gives 196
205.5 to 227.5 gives 222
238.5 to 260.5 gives 240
